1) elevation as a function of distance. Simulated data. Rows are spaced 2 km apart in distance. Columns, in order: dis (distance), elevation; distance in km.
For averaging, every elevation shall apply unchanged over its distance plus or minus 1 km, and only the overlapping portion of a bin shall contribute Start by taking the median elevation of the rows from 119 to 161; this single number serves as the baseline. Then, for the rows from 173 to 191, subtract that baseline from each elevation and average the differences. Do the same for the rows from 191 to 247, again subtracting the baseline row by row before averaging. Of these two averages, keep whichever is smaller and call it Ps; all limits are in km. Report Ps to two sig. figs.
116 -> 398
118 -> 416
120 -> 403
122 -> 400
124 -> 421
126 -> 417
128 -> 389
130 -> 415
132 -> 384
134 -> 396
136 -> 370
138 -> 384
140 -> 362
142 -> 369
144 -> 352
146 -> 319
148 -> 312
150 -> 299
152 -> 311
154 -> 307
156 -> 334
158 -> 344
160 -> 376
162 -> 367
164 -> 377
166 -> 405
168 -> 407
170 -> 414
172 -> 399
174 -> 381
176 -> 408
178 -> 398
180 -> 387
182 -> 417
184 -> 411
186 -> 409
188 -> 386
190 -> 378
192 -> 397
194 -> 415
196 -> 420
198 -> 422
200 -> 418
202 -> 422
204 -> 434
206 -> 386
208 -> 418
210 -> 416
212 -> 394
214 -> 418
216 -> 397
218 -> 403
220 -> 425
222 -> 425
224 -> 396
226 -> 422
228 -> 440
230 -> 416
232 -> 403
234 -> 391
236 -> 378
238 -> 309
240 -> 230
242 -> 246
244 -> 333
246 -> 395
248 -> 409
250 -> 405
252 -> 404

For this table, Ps 22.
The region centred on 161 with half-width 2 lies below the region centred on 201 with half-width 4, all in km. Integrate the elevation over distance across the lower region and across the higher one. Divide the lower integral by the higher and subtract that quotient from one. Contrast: 0.56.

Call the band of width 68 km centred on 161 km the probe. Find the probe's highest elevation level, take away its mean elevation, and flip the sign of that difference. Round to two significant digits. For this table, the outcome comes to -41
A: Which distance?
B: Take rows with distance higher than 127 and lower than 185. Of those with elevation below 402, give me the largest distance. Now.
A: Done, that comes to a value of 180 km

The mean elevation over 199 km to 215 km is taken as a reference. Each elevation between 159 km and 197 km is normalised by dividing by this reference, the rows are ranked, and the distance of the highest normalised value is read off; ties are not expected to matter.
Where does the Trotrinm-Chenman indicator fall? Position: 196 km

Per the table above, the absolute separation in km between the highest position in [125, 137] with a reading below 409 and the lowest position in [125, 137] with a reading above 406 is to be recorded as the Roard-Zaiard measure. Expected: 10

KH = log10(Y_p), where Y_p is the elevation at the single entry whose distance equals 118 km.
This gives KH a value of 2.62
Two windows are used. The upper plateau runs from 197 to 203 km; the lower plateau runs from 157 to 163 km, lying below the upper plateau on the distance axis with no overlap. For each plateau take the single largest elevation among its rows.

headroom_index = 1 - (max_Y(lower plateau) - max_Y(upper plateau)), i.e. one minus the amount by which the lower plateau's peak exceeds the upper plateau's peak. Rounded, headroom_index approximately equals 47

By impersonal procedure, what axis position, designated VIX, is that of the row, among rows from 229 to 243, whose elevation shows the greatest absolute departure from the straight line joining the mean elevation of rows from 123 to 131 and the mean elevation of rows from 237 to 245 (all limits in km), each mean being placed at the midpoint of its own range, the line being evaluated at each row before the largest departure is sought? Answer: 230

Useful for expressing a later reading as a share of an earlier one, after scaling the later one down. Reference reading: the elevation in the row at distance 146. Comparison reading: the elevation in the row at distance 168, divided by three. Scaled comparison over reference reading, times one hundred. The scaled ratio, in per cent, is 43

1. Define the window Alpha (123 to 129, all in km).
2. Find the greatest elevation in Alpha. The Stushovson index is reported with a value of 421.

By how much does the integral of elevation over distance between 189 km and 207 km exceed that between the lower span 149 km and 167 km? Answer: 1144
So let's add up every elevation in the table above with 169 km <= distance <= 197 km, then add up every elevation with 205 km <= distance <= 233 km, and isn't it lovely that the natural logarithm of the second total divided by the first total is 0.024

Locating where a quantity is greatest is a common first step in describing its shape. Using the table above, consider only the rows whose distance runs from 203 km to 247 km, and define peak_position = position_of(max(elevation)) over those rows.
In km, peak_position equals 228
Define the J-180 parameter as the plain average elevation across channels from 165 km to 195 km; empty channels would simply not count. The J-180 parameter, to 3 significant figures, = 401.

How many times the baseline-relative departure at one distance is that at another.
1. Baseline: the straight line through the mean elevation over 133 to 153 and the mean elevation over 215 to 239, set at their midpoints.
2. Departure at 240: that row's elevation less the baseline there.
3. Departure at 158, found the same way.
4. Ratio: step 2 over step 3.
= 13.9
